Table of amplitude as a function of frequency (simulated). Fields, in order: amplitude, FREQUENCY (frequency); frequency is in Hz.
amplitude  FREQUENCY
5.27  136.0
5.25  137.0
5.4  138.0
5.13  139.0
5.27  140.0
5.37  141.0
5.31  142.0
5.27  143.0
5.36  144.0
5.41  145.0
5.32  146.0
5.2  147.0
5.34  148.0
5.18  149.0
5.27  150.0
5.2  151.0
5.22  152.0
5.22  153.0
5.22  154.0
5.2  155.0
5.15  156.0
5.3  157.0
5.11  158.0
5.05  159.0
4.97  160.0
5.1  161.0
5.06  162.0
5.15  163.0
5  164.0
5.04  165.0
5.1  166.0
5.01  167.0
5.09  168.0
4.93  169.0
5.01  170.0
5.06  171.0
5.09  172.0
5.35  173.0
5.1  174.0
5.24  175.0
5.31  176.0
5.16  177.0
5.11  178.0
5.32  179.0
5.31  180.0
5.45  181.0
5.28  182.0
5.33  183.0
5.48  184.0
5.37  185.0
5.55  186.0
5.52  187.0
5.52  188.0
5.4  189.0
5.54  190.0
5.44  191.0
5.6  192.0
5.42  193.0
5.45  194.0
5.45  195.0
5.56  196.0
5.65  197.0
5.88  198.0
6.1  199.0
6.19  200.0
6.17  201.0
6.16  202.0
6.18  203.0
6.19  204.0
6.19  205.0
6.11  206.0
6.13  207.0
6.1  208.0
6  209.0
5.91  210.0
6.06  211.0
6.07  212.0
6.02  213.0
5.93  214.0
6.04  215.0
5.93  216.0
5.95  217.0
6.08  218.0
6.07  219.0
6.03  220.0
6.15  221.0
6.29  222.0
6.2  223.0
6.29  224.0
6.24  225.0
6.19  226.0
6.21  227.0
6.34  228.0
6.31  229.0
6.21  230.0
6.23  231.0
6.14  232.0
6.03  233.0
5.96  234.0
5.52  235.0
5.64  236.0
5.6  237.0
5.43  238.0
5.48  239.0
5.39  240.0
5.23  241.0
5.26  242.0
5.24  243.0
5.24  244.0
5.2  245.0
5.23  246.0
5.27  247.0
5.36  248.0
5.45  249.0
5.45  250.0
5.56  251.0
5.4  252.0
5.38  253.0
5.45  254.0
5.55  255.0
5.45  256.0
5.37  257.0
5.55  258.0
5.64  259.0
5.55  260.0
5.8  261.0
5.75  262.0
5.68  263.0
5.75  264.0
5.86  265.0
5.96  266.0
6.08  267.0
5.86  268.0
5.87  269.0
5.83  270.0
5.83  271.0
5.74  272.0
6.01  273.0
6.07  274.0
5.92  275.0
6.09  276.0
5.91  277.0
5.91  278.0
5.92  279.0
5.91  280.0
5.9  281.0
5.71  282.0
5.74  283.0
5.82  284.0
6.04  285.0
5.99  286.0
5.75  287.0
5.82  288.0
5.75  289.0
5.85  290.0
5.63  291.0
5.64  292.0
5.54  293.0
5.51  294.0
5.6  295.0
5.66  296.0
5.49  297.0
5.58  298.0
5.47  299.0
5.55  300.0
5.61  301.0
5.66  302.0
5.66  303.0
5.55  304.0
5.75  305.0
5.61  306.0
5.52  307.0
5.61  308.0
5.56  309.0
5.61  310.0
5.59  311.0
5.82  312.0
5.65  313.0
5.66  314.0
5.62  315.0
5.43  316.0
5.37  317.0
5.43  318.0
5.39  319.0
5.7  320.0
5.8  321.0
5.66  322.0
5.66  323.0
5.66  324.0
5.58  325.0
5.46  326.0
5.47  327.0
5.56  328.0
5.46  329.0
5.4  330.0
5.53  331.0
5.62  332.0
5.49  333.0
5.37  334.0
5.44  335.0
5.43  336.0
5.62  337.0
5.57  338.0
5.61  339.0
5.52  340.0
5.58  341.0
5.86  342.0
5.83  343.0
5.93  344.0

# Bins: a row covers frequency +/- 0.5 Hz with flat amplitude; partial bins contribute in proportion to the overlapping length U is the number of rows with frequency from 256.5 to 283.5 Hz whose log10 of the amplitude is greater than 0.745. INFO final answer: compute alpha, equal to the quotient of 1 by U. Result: 0.042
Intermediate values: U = 24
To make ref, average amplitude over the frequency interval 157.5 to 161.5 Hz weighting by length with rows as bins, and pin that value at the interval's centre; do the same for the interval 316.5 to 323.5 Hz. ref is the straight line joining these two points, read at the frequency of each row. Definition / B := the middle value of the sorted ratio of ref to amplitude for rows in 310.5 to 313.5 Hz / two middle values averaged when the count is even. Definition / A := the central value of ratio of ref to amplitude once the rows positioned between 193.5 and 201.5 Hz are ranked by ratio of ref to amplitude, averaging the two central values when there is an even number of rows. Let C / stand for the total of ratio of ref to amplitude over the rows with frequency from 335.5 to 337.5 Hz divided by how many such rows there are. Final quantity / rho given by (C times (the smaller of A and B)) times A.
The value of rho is 0.82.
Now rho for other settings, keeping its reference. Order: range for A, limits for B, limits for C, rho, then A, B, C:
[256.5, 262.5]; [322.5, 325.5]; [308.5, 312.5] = 0.91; 0.96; 0.987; 0.98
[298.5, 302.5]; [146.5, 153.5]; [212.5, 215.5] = 0.83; 0.99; 0.965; 0.87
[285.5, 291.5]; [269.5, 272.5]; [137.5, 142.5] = 0.83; 0.95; 0.929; 0.94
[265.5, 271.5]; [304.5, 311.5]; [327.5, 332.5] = 0.86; 0.92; 0.988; 1.02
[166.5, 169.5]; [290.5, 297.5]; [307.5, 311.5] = 0.99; 1.01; 0.981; 0.99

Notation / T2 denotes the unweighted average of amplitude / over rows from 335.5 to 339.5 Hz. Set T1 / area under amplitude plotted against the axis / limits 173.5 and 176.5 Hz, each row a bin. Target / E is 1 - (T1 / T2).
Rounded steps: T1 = 16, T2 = 5.6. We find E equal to -1.8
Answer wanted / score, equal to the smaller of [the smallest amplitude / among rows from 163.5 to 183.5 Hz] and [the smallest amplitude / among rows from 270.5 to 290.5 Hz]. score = 4.9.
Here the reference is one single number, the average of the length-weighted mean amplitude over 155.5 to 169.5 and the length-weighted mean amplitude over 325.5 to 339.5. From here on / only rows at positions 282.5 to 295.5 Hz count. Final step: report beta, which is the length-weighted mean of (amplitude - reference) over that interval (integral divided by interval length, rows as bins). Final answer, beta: 0.46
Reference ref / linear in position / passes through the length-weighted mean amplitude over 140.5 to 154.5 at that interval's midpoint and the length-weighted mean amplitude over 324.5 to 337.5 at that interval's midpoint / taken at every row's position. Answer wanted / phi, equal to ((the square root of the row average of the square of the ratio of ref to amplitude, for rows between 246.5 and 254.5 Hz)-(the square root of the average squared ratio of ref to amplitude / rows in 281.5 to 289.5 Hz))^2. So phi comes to 0.004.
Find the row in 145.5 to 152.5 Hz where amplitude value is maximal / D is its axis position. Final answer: 148.0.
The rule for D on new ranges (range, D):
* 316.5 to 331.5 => 321.0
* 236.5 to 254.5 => 237.0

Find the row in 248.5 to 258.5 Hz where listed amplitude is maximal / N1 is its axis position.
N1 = 251.0 Hz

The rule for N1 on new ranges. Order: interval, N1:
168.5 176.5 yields 173.0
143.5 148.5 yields 145.0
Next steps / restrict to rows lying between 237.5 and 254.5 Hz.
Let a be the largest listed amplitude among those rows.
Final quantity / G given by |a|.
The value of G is 5.6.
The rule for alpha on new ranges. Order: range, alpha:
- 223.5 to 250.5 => 0.077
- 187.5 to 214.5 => 0.050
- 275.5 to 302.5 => 0.045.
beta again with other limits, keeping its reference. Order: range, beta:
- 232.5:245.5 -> 0.19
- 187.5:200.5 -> 0.34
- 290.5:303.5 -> 0.30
